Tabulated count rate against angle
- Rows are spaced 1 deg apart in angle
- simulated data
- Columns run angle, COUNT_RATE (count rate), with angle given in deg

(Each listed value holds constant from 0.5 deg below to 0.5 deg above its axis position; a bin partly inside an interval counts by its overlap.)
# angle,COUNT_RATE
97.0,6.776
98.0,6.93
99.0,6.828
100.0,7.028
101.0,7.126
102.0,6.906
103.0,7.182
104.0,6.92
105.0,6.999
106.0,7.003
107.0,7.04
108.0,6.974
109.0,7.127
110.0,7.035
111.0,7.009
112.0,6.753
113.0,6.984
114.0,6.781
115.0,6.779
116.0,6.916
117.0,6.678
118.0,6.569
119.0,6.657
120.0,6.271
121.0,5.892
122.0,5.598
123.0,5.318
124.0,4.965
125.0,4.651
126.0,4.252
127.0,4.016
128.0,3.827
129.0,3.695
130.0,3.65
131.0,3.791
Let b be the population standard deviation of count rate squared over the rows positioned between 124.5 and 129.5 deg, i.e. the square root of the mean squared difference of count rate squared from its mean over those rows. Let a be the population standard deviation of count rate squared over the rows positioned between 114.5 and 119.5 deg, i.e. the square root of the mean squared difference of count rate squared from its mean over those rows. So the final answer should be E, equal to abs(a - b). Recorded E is 1.2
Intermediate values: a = 1.60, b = 3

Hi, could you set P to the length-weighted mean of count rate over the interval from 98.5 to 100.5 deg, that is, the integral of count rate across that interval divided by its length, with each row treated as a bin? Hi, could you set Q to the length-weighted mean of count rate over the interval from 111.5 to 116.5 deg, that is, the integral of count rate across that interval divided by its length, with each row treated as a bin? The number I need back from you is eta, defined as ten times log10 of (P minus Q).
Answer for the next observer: -10.7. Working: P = 6.93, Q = 6.8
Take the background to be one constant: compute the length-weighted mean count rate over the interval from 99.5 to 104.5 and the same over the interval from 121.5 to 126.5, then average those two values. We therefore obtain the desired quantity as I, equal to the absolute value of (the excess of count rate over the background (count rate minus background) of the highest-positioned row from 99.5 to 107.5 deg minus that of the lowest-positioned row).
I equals 0.01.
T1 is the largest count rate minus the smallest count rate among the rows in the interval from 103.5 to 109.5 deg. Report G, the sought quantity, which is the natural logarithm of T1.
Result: -1.6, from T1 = 0.21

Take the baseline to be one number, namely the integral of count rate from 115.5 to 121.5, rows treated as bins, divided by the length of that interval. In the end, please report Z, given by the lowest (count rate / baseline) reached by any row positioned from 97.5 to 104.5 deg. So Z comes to 1.05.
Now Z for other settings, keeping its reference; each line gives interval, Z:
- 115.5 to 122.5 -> 0.86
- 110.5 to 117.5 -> 1.03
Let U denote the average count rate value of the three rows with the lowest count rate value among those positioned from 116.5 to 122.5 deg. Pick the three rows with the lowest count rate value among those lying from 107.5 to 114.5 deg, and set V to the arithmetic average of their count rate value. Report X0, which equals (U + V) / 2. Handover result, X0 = 6.4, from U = 5.9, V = 6.84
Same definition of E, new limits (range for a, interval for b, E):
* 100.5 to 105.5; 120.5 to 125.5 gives 3.1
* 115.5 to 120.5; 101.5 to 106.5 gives 1.4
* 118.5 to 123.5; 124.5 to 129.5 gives 2.9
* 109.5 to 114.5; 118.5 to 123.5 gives 4.0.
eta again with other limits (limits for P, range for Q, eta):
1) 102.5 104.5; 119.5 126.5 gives 2.5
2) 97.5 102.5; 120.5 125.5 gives 2.2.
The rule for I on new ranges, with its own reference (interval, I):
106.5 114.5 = 0.26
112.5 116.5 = 0.07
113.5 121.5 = 0.89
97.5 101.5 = 0.20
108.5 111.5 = 0.12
